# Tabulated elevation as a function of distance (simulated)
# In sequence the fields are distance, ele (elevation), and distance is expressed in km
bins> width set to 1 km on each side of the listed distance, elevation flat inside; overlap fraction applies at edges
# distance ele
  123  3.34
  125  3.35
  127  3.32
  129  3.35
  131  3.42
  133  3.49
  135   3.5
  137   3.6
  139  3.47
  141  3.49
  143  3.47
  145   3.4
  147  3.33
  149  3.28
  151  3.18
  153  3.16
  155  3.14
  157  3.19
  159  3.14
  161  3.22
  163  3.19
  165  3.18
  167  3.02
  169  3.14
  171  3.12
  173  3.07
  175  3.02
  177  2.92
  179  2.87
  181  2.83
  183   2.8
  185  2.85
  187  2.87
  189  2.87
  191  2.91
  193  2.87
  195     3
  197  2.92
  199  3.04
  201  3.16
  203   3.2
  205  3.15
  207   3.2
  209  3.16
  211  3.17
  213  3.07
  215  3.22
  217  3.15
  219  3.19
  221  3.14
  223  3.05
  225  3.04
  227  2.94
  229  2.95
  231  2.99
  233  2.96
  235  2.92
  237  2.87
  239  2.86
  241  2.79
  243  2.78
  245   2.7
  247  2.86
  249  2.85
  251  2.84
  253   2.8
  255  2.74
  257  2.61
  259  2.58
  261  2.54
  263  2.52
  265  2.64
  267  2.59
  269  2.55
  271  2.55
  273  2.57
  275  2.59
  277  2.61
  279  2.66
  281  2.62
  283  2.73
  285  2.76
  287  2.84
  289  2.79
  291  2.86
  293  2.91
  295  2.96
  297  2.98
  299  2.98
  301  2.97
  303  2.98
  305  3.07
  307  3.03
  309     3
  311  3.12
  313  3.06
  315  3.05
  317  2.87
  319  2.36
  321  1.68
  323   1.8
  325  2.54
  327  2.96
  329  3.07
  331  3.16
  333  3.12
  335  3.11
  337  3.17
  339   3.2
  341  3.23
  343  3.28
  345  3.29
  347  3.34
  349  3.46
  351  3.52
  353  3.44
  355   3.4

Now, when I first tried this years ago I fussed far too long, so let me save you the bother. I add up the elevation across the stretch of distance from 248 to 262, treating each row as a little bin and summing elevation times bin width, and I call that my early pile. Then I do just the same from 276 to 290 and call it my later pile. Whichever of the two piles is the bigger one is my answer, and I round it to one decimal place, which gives 38.0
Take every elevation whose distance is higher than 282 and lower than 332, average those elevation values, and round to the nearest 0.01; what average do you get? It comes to 2.82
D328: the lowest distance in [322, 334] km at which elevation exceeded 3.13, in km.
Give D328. 331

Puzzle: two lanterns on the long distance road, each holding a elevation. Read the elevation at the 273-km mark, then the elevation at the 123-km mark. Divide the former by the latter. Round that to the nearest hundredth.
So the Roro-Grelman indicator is 0.77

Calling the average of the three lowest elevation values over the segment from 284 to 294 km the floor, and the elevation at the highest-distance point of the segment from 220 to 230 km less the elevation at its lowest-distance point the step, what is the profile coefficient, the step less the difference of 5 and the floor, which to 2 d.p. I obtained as -2.39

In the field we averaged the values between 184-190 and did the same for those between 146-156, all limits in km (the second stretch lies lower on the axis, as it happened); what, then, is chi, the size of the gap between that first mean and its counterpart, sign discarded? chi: 0.35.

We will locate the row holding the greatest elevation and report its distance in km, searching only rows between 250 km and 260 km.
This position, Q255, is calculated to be 251 km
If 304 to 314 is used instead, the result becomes 311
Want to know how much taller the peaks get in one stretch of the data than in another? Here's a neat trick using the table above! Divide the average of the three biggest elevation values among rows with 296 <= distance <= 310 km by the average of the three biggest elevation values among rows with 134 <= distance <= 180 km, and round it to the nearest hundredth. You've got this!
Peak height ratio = 0.86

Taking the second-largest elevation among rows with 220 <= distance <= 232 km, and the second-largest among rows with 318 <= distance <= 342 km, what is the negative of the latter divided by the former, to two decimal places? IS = -1.05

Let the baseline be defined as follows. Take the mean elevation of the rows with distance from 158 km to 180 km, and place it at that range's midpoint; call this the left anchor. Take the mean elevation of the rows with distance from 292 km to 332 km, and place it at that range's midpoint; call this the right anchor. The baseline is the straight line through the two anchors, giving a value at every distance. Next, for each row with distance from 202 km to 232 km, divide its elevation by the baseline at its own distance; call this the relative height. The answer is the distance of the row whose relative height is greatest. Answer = 215 km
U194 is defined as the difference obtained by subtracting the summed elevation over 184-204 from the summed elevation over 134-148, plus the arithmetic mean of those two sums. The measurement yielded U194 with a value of 22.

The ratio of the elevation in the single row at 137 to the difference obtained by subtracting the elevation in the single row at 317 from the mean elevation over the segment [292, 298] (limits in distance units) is 45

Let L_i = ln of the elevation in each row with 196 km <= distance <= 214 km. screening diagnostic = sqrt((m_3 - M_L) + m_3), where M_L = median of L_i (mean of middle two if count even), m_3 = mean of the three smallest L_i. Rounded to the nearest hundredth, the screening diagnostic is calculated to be 1.03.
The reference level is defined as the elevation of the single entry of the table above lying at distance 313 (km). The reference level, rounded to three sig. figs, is 3.06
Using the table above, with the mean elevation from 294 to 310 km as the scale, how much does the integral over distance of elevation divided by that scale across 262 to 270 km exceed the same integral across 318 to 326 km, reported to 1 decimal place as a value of 1.3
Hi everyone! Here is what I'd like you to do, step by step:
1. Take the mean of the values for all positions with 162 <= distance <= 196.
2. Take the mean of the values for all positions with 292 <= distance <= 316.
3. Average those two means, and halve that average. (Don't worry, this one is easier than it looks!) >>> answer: 1.50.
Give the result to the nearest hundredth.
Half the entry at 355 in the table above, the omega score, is 1.70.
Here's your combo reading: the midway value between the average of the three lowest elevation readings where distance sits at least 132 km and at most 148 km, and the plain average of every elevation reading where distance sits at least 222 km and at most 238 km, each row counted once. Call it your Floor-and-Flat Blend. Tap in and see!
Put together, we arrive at 3.2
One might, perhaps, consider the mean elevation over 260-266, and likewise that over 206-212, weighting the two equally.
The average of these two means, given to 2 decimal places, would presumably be 2.87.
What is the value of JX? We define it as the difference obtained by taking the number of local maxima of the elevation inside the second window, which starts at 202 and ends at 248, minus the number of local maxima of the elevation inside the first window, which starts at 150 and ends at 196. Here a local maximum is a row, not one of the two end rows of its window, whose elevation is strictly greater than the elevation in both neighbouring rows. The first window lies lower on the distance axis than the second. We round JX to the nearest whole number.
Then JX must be 1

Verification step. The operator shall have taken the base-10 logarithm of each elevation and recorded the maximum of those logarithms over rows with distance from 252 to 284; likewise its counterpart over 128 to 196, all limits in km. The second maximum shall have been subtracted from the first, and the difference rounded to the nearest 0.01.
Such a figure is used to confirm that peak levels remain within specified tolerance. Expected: -0.11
